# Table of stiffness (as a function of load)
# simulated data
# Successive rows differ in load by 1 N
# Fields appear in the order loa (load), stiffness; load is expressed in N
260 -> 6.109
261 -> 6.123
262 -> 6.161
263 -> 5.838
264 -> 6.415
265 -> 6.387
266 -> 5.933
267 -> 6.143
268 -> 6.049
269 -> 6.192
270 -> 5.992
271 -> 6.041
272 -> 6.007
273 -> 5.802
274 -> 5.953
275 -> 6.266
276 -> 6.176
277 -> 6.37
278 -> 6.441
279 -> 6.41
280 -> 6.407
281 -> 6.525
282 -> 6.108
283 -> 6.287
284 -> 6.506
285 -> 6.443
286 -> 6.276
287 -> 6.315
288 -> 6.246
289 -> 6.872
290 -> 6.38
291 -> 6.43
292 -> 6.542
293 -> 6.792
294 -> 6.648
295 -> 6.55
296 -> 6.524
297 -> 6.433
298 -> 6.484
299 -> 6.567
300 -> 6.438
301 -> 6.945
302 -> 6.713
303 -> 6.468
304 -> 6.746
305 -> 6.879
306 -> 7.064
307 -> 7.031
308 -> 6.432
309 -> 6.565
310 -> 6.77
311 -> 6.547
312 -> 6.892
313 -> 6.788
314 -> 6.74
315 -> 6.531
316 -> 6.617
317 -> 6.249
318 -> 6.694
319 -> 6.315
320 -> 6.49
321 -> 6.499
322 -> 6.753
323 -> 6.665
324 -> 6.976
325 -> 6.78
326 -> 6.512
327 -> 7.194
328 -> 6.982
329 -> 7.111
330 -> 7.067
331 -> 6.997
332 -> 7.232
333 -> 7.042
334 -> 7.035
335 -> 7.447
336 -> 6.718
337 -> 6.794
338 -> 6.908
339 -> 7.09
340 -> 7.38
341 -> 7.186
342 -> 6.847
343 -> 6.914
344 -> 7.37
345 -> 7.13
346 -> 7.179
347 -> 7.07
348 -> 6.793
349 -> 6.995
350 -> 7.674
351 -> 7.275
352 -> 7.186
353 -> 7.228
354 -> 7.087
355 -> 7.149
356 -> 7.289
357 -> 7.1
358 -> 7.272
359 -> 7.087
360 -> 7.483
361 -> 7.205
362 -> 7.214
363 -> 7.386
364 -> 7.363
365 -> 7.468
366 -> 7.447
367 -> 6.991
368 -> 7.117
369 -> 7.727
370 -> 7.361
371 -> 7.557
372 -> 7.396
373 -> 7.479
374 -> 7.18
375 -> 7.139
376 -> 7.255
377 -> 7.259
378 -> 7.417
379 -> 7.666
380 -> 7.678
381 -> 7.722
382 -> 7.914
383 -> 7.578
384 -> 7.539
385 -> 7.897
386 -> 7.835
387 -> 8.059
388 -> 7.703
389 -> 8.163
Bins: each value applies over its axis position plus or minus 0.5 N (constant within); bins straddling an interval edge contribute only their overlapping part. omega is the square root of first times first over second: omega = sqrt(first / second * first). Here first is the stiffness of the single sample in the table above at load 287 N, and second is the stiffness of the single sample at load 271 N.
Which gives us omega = 2.57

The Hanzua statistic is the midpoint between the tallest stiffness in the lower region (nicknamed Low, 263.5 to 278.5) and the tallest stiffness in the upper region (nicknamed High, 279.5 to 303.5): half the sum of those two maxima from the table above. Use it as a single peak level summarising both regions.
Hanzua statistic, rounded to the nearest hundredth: 6.69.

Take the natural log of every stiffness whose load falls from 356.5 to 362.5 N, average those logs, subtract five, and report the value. -3.02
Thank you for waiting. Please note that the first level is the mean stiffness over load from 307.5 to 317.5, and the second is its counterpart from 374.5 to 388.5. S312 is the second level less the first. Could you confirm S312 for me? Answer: 1.0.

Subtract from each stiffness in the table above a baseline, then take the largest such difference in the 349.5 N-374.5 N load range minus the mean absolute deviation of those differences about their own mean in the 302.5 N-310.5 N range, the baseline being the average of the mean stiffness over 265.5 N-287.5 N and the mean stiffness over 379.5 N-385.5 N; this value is 0.57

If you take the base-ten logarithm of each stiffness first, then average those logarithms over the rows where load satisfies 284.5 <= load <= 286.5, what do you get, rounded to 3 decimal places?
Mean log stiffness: 0.803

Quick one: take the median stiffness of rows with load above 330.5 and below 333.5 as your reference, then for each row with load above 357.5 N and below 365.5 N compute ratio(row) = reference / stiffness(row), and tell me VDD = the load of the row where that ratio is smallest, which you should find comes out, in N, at 360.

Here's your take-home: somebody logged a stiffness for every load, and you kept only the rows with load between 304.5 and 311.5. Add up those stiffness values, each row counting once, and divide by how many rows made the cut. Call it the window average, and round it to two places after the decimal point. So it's 6.76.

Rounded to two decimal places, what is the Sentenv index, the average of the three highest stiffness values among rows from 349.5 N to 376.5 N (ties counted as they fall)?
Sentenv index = 7.65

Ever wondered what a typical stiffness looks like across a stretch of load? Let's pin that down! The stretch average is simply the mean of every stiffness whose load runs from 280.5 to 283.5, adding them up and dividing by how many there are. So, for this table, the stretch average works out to 6.31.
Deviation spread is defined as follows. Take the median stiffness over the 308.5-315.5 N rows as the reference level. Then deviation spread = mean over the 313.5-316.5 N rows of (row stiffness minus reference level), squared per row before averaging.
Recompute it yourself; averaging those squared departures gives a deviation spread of 0.020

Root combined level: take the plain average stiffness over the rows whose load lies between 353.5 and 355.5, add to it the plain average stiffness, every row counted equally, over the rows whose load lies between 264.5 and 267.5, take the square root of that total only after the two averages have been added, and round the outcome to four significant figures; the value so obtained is 3.643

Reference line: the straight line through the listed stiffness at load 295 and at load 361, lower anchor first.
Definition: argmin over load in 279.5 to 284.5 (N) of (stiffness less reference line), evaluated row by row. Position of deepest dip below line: 282 N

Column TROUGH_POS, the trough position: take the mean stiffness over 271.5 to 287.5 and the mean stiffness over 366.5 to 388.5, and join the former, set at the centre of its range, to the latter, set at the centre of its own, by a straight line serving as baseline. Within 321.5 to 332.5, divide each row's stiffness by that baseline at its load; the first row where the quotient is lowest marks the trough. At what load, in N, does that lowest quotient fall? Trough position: 326 N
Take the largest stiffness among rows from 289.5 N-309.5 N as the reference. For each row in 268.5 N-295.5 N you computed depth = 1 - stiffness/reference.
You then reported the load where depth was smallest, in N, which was 289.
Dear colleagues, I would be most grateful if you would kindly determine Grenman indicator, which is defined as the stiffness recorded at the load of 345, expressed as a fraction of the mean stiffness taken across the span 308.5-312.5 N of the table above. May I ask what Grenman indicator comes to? 1.07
